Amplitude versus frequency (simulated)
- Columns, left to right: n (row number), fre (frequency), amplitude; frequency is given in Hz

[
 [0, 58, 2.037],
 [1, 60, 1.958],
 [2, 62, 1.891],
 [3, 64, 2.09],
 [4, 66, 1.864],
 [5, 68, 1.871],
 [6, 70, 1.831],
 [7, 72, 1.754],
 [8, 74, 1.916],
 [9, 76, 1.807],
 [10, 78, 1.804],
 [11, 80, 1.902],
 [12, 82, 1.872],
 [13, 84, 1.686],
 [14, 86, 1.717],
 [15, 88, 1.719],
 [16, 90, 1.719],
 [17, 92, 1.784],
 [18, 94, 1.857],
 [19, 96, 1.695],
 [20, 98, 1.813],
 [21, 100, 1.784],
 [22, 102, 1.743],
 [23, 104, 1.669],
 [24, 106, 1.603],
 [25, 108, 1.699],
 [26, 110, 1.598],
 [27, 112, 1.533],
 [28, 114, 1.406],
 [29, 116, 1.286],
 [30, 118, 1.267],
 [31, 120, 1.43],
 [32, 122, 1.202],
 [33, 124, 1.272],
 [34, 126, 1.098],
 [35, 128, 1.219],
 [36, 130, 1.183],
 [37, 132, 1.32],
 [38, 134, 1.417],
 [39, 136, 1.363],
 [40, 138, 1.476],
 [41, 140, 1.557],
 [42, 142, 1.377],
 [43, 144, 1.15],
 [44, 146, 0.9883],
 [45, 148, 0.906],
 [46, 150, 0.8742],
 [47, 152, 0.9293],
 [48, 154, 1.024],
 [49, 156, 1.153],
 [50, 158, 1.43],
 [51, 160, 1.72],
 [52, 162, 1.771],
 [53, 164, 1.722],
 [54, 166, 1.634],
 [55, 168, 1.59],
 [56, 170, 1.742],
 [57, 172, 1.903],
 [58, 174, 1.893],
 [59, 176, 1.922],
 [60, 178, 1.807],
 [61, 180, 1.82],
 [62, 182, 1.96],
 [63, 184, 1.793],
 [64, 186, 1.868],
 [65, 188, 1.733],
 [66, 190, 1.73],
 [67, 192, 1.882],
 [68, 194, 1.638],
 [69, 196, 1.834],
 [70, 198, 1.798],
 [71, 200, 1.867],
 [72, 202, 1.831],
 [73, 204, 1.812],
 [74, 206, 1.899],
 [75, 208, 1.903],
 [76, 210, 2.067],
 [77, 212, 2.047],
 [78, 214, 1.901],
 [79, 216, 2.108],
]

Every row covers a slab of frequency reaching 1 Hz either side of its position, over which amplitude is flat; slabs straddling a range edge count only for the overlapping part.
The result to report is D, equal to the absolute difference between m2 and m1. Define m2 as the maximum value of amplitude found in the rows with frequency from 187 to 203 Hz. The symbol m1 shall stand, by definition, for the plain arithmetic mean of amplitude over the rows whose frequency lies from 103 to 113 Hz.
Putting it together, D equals 0.3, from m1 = 1.62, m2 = 1.882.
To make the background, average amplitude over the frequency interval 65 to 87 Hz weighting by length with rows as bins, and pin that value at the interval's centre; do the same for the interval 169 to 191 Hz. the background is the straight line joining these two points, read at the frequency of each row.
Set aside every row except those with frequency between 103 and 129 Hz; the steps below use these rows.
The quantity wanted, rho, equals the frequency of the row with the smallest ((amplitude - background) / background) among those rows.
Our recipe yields 126 Hz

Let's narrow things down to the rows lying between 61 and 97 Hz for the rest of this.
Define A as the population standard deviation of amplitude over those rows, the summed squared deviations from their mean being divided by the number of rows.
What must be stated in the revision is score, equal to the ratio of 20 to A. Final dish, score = 204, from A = 0.10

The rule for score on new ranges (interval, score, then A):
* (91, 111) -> 242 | 0.08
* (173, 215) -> 206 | 0.10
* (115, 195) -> 62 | 0.32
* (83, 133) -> 86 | 0.23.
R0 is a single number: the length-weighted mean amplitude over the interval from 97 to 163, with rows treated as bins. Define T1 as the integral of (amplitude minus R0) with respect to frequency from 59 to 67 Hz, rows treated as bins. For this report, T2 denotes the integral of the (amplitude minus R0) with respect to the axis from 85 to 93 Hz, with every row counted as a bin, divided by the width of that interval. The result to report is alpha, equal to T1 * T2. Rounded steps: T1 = 5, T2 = 0.363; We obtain 1.7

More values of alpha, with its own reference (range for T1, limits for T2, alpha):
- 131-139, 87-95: 0.1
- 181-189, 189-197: 1.5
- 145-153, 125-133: 0.6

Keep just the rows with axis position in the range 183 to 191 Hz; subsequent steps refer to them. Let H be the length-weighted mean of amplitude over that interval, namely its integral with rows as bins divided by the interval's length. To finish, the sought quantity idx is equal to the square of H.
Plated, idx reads 3.17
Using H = 1.8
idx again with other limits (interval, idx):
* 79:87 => 3.22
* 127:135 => 1.65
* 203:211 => 3.69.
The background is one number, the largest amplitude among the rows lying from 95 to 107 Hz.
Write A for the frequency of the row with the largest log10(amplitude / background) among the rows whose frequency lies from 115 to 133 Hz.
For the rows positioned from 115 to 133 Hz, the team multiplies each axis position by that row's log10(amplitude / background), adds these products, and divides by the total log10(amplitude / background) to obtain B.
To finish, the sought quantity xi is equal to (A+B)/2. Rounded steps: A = 120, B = 124.3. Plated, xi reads 122.2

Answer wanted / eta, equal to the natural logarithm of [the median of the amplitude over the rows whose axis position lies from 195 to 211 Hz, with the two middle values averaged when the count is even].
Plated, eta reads 0.62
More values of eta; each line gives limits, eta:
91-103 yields 0.58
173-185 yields 0.62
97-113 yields 0.52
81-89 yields 0.54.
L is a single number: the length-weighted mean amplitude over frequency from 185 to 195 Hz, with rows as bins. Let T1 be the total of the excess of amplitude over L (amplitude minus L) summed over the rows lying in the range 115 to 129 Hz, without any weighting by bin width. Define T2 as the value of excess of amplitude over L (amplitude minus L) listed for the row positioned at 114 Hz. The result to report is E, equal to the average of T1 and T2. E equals -2.0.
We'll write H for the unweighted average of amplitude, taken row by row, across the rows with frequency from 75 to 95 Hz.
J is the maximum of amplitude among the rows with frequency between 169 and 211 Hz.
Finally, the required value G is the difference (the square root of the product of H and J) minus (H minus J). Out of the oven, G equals 2.20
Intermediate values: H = 1.79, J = 2.067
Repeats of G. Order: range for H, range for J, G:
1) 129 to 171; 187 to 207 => 2.15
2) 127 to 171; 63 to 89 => 2.42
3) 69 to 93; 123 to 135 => 1.22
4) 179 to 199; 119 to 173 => 1.95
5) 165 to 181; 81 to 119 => 1.91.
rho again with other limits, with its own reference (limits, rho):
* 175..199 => 194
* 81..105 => 104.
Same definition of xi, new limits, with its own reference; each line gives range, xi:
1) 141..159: 153.9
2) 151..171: 159.1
